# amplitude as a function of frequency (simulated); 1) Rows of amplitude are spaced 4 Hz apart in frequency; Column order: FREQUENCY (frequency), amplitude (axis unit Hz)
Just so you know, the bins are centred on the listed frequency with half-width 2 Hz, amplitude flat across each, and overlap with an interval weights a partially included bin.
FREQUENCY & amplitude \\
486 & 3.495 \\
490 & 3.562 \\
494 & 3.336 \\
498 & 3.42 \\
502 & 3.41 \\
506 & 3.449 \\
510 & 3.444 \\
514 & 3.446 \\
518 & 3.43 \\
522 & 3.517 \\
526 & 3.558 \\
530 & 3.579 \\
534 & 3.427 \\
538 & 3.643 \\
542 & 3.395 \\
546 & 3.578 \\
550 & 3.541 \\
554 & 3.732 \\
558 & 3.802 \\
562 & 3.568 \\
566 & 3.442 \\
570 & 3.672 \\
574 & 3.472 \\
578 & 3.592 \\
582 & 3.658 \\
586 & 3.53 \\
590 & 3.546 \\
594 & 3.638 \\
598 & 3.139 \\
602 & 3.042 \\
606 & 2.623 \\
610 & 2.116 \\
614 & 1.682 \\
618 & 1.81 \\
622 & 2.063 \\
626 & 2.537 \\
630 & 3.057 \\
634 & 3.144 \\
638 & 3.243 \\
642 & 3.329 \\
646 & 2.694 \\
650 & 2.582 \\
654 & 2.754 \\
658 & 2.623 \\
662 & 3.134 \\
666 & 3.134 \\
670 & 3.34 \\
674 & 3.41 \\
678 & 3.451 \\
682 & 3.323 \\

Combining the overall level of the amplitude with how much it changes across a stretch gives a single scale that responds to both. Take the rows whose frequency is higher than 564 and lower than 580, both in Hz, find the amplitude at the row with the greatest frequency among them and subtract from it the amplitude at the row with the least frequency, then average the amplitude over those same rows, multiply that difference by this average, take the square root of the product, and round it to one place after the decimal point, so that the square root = 0.7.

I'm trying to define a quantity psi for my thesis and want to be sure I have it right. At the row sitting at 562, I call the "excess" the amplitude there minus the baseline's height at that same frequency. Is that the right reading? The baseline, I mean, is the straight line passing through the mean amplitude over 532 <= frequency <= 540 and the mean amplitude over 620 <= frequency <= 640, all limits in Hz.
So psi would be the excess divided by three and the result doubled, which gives 0.16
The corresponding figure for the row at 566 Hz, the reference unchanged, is 0.09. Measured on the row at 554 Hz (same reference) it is 0.22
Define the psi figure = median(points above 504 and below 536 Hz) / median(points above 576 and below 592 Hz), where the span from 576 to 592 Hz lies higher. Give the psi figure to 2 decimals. 0.97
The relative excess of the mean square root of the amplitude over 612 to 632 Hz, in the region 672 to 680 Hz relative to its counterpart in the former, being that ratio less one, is 0.25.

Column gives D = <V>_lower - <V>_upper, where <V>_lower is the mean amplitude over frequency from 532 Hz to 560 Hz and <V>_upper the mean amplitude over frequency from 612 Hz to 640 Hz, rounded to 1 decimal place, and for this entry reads 1.1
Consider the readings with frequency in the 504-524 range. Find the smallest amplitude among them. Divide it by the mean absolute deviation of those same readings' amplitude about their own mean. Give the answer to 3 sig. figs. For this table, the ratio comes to 143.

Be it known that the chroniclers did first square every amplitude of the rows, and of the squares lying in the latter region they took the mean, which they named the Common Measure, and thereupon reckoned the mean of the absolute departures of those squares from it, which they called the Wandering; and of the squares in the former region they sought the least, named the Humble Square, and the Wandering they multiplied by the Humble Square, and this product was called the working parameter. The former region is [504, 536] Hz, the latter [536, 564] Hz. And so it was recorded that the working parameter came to 9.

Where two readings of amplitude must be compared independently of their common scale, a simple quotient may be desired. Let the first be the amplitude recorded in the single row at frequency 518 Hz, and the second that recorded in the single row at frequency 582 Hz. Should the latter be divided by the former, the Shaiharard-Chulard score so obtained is 1.07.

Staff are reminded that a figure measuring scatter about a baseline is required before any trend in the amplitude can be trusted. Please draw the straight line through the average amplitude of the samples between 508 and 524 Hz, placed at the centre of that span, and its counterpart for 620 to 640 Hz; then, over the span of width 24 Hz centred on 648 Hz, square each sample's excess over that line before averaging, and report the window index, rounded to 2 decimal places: 0.10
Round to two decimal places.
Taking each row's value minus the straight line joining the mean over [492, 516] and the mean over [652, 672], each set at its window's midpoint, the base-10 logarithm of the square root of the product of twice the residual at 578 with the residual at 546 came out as -0.35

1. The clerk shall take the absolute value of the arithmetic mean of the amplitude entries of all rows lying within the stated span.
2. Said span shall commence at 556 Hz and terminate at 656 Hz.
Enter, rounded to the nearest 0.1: 3.0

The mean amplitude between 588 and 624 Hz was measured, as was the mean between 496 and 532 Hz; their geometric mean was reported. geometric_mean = 3.02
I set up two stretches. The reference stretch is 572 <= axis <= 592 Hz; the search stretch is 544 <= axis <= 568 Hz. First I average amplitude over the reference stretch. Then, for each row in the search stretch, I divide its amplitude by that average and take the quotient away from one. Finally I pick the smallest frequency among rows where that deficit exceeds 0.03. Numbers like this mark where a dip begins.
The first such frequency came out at 566 Hz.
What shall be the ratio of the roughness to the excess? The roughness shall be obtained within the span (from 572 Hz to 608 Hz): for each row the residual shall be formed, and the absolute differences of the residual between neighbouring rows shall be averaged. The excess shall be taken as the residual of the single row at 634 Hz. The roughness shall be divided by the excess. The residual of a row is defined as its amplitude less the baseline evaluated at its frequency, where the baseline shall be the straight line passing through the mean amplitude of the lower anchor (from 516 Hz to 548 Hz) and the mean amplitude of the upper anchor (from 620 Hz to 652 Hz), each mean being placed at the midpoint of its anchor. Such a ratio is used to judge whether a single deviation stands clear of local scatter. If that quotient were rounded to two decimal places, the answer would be 0.60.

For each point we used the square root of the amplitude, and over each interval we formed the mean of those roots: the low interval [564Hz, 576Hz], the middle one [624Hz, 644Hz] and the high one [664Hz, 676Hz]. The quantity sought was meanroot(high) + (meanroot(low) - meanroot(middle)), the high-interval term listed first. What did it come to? 1.95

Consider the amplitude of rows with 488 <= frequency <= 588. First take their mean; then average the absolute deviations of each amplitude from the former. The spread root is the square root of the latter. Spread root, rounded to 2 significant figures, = 0.30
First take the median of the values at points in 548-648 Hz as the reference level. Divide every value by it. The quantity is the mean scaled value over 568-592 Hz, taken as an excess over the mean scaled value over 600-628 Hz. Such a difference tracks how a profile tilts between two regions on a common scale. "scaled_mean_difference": 0.39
